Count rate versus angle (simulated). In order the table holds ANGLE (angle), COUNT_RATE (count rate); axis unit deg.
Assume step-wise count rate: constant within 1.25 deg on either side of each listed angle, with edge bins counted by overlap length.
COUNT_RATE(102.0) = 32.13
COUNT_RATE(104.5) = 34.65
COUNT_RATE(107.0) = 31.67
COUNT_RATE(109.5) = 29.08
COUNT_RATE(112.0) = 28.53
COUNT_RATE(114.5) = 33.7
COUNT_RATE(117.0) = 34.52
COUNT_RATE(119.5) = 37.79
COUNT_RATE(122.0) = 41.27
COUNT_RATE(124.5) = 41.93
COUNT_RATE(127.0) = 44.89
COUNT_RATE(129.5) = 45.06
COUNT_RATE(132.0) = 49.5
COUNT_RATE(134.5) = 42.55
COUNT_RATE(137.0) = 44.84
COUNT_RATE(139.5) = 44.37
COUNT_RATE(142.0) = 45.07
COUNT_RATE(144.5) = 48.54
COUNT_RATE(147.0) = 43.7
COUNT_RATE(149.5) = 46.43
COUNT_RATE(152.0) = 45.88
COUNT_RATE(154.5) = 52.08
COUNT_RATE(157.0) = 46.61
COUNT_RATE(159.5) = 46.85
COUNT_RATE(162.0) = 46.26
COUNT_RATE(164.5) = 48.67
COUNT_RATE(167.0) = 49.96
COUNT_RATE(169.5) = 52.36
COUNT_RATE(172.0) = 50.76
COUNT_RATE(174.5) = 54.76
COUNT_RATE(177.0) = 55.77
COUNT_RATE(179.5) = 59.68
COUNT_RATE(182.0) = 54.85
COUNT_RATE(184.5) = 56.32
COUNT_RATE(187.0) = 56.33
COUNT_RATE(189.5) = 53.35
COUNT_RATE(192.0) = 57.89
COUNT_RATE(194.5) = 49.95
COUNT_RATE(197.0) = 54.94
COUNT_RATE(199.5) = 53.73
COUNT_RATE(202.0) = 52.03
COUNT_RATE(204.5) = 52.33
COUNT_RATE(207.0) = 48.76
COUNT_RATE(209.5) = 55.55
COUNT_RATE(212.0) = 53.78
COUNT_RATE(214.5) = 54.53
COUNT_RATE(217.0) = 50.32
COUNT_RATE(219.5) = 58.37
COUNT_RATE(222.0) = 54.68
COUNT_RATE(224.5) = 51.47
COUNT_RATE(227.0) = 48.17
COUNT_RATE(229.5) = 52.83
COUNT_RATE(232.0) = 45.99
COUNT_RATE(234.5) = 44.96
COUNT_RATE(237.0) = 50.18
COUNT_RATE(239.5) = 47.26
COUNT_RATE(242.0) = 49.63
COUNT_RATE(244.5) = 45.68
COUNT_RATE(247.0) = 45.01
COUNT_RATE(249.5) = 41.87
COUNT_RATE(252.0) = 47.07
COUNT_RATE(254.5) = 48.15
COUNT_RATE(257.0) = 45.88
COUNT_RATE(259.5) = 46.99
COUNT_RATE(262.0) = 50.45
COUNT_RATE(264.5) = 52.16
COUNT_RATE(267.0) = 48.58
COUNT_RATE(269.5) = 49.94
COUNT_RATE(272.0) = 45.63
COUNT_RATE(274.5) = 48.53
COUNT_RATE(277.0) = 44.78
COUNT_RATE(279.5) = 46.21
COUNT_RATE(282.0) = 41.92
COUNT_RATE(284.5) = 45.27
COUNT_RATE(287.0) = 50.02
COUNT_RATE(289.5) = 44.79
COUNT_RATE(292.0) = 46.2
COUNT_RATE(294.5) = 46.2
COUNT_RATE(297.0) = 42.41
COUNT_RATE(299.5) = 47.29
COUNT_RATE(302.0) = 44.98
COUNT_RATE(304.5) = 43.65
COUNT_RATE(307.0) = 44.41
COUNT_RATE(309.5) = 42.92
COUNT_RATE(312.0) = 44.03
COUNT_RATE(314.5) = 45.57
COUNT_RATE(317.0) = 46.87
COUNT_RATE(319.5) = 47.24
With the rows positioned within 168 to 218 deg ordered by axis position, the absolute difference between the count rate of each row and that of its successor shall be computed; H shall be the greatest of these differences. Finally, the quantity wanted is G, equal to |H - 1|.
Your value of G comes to 6.9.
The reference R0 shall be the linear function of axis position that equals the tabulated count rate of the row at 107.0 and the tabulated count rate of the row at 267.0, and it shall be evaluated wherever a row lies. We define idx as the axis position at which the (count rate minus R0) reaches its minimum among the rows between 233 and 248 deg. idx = 247.0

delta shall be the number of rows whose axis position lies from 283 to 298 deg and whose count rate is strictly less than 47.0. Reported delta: 5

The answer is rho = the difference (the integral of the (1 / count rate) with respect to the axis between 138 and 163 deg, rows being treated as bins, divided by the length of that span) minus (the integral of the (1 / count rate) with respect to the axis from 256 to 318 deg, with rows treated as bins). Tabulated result -1.32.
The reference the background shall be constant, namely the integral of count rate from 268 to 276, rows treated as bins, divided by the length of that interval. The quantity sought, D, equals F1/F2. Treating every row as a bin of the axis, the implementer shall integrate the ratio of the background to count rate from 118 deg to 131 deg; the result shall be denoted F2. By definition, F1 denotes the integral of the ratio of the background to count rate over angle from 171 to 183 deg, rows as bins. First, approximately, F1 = 10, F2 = 14.9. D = 0.7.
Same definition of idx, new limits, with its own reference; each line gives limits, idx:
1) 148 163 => 162.0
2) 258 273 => 272.0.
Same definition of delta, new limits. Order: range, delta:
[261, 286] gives 5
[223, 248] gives 4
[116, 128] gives 5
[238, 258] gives 4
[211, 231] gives 0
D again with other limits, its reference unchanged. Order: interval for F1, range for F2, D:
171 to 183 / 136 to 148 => 0.8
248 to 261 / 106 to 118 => 0.7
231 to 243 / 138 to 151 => 0.9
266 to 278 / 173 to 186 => 1.1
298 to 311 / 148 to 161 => 1.1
